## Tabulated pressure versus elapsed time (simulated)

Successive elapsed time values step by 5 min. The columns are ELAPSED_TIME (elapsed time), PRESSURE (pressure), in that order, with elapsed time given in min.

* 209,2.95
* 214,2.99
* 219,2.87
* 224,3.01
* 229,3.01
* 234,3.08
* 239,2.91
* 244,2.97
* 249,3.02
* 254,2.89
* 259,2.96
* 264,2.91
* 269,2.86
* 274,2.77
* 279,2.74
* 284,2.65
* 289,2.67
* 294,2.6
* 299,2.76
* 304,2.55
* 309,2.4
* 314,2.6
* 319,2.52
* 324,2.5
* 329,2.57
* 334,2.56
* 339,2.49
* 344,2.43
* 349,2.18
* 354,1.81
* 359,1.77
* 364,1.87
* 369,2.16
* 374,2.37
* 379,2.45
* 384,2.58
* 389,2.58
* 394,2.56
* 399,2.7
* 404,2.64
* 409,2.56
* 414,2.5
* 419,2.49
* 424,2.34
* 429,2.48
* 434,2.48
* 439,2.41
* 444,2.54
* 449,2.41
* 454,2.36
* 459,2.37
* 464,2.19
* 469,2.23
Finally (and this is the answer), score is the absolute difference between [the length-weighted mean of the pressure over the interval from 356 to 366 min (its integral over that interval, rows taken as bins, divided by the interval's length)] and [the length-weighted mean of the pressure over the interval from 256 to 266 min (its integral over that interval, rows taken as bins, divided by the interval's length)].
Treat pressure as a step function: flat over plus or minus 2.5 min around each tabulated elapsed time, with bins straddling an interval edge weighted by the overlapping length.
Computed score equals 1.1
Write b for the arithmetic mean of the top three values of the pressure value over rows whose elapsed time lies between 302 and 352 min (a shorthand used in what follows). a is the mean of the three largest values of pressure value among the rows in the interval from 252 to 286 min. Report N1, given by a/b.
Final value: 1.13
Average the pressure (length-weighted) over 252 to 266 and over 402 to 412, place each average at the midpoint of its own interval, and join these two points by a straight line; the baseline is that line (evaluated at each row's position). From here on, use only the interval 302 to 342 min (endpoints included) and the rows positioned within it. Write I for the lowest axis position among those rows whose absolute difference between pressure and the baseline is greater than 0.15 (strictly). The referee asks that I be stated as 304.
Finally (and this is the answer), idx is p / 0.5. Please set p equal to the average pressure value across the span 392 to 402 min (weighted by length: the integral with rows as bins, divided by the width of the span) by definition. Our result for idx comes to 5.27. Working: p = 2.63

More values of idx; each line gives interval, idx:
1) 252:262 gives 5.85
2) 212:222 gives 5.86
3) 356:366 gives 3.63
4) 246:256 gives 5.92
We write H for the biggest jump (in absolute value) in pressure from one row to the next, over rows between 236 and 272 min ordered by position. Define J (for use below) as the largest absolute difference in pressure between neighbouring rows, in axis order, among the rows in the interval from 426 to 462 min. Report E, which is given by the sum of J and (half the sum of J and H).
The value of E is 0.260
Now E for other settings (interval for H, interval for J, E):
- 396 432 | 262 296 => 0.210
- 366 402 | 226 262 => 0.360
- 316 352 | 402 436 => 0.350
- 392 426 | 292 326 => 0.390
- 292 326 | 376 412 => 0.315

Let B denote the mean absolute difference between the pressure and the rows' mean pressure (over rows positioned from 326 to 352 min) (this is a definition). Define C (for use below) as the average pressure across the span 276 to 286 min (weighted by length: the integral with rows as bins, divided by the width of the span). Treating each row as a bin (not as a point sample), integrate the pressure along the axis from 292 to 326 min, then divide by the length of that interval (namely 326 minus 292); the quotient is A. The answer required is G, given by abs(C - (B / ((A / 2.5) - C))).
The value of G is 2.77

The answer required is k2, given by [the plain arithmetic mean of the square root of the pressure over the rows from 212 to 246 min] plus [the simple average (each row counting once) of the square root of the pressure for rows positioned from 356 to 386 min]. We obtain 3.21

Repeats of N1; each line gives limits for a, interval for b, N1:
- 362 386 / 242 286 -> 0.83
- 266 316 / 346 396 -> 1.09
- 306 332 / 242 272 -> 0.86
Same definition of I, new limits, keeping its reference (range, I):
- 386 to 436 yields 424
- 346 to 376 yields 349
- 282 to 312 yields 284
